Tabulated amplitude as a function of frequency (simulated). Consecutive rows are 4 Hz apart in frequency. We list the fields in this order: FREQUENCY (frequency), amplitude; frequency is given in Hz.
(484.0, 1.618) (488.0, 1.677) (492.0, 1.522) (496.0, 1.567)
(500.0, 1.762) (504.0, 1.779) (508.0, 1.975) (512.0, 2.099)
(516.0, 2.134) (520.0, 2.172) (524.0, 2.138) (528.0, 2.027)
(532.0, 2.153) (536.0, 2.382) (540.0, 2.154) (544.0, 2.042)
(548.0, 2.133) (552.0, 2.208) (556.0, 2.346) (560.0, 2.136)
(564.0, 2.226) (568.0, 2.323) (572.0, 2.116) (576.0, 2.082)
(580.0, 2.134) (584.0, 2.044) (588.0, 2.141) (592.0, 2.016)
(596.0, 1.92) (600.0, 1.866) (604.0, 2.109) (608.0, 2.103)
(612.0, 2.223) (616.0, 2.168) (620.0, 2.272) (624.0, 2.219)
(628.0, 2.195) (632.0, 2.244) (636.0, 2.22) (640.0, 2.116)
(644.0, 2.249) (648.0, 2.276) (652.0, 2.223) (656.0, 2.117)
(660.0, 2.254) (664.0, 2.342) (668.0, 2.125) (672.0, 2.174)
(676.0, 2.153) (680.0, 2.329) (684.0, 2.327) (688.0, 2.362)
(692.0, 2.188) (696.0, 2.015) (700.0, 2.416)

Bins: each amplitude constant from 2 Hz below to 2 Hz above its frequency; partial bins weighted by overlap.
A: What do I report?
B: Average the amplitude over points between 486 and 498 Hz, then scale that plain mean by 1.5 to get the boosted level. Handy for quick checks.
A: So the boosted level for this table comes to 2.38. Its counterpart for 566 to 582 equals 3.25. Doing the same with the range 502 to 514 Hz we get 2.93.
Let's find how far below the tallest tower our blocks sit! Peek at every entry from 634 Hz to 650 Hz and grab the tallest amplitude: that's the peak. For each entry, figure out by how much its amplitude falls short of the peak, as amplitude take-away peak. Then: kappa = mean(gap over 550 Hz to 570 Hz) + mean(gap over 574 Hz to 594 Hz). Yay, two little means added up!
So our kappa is -0.22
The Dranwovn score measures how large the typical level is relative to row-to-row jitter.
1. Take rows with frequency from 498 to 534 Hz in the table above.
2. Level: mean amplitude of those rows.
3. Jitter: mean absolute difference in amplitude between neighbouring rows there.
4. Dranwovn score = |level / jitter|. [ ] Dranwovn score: 24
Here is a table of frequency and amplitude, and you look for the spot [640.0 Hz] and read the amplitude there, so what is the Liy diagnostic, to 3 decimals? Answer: 2.116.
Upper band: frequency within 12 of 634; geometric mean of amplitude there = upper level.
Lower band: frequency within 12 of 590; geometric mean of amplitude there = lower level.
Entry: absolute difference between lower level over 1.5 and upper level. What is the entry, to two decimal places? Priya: 0.86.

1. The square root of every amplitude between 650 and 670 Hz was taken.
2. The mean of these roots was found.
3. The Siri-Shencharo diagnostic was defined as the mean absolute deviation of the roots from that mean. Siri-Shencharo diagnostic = 0.0246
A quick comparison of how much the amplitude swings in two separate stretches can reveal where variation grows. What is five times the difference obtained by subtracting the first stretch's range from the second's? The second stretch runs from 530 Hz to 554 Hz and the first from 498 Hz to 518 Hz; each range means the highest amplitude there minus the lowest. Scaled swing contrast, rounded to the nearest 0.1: -0.2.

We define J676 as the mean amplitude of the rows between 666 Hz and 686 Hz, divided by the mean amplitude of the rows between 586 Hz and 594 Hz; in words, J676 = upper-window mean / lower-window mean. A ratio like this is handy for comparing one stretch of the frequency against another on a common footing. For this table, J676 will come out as 1.07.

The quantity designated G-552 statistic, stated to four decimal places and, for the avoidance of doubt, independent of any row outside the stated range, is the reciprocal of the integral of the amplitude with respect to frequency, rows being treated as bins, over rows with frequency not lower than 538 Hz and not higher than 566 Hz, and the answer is 0.0164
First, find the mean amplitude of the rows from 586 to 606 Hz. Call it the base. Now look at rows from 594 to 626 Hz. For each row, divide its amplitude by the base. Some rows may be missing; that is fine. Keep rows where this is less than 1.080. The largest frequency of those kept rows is 616.0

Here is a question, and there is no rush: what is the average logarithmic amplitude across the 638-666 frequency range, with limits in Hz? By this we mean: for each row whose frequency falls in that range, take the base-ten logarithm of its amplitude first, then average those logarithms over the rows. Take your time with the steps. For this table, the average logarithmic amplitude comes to 0.347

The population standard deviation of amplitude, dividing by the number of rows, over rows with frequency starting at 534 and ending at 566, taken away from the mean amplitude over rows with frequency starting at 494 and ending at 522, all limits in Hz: 1.82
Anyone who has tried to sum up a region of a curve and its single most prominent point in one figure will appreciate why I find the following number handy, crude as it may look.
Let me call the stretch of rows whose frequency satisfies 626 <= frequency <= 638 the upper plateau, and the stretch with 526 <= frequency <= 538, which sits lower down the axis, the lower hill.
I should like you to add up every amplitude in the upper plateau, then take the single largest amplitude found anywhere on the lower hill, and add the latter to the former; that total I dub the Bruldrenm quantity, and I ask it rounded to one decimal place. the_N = 9.0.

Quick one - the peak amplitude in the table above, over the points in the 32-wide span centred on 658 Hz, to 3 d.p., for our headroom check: 2.342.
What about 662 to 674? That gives 2.342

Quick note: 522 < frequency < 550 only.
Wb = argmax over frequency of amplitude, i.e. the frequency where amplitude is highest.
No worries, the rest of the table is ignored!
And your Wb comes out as 536.0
